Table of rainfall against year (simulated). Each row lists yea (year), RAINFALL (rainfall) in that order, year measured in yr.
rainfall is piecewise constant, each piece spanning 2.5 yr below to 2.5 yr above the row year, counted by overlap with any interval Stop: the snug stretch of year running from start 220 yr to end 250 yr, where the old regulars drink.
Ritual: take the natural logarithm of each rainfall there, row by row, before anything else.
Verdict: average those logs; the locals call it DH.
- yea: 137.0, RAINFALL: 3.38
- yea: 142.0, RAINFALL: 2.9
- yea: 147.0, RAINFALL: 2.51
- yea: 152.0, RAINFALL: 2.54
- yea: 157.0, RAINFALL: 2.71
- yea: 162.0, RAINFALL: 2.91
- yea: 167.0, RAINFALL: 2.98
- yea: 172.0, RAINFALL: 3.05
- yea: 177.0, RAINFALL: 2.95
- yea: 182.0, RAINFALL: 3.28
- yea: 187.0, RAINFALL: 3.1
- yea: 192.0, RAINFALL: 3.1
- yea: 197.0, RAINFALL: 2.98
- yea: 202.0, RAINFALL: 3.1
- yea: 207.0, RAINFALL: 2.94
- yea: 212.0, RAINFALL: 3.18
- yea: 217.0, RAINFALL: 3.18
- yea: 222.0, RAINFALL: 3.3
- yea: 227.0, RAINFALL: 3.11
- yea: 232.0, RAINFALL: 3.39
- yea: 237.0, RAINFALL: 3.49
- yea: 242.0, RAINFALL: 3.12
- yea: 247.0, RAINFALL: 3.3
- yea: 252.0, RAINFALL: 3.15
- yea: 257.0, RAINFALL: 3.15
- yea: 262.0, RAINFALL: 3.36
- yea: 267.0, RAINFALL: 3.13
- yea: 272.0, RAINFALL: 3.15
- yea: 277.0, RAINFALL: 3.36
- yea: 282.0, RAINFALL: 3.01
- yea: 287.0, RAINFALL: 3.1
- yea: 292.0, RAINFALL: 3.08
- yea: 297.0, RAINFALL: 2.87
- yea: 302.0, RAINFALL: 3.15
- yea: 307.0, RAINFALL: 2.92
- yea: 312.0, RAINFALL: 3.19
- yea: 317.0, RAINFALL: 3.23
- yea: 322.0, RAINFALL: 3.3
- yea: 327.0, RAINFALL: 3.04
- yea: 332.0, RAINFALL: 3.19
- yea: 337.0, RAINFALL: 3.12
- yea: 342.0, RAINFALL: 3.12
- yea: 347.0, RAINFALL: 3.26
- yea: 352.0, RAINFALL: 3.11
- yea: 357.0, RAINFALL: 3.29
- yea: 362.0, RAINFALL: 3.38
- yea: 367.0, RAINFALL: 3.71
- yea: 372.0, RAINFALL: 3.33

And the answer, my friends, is 1.19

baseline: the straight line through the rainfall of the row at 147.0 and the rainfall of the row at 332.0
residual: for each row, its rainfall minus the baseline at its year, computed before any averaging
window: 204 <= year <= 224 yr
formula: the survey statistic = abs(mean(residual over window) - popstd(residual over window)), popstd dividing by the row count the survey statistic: 0.28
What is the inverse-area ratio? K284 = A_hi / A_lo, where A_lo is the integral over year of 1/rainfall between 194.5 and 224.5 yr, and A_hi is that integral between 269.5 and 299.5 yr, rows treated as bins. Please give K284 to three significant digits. 1.01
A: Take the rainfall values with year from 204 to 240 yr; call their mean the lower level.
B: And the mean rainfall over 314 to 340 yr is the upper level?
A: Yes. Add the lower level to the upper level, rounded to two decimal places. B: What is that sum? 6.40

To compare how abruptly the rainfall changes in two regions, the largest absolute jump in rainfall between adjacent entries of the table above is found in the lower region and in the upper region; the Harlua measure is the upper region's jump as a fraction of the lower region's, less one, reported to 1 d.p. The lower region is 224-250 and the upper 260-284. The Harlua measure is -0.1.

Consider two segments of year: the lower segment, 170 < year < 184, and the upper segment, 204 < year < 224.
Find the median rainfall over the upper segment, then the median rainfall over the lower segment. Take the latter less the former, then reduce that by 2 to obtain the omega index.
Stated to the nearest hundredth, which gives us -2.13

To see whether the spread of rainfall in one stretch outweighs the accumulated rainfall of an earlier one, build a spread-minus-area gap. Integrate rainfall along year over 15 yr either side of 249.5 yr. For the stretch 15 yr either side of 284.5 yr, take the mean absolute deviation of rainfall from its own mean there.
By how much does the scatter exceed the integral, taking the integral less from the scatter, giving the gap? -97.7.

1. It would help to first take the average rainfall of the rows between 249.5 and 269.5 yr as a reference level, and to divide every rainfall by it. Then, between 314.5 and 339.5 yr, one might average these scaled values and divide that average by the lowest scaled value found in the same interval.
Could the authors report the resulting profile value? 1.04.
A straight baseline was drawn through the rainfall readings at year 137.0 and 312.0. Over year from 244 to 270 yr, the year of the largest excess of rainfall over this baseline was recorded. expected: 262.0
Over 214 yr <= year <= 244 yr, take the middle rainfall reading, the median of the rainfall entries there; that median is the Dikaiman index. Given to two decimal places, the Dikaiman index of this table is 3.24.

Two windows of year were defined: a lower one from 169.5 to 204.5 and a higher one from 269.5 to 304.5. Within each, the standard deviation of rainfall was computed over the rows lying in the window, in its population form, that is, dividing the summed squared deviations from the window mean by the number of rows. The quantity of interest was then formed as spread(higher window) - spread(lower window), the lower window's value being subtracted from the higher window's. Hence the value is 0.039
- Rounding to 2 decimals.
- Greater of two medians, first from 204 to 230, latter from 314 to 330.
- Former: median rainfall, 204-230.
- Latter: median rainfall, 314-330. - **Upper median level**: 3.23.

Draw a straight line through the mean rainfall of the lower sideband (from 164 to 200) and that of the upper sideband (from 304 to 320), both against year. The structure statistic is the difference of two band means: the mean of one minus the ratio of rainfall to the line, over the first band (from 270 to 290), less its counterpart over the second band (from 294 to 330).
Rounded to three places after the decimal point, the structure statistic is -0.022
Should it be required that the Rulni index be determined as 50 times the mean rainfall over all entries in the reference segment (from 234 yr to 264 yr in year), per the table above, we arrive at 163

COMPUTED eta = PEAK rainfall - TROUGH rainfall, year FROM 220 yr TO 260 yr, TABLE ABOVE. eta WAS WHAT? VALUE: 0.38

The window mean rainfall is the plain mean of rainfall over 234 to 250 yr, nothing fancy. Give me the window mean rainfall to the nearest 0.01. 3.30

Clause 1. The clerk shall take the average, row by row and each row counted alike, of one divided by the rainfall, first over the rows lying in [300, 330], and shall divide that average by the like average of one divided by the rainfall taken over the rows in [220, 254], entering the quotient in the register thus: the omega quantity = 1.04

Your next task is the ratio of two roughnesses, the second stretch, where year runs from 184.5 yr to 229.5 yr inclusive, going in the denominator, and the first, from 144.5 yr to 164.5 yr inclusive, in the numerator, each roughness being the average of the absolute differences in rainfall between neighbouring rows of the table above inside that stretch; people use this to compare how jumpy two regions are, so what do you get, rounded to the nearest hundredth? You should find 1.12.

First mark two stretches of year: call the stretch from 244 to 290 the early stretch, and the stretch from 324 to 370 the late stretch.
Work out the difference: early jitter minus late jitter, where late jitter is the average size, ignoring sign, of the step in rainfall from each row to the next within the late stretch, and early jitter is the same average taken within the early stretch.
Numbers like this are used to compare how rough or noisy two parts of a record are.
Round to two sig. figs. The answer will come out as 0.019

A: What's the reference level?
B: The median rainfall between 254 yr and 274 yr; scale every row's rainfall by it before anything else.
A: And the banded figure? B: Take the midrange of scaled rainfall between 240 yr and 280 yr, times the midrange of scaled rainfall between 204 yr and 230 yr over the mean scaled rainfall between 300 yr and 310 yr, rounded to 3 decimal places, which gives 1.057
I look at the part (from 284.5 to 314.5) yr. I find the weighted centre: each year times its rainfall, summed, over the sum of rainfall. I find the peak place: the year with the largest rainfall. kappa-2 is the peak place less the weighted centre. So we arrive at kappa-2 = 12.5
